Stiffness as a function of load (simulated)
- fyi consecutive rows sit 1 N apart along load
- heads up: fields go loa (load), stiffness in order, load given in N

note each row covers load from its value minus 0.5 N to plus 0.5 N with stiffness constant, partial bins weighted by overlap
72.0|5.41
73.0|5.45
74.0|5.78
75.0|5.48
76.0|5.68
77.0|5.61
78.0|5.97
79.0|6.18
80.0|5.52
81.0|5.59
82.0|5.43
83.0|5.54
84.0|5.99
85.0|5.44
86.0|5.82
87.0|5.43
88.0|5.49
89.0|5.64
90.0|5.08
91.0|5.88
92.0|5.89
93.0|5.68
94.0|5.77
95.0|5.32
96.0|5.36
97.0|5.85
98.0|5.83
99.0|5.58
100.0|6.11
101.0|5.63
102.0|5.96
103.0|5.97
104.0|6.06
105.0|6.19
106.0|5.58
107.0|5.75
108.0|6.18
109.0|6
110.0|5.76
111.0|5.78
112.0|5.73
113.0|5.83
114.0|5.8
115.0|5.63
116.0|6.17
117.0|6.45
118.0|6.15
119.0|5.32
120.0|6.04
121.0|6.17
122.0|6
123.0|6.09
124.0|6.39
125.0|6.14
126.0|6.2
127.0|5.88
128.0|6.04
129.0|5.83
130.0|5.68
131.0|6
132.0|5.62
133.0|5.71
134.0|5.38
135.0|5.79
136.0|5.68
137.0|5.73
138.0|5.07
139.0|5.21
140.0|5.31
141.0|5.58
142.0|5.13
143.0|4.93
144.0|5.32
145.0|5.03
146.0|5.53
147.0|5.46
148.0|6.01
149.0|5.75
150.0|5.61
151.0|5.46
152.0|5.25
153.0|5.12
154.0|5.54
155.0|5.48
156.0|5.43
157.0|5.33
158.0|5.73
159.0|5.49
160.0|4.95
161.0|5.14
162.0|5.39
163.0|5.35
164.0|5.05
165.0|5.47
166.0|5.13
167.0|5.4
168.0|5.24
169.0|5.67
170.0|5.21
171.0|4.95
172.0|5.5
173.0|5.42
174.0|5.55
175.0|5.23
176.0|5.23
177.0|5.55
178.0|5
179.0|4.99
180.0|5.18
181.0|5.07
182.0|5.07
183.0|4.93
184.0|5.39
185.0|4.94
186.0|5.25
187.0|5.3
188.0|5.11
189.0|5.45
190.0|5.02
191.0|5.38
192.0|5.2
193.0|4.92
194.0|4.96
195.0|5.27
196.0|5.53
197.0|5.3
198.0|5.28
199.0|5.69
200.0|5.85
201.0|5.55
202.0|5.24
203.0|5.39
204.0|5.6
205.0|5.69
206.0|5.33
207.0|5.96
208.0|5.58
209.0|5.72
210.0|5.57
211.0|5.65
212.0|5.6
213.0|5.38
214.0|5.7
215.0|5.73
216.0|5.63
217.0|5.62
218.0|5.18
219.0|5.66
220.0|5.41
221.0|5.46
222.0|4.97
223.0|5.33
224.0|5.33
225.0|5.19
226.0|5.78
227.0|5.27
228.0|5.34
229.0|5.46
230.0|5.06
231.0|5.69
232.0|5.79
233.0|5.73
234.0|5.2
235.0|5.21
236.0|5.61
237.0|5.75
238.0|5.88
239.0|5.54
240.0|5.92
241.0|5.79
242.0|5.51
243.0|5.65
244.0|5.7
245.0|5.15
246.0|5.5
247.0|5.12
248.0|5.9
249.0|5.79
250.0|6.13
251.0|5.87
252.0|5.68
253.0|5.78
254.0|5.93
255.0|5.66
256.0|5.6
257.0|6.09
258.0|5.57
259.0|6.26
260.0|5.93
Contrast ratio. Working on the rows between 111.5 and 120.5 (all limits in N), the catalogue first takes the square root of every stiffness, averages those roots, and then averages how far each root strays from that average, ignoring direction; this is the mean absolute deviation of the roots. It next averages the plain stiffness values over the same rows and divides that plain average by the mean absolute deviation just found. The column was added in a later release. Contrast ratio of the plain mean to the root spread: 108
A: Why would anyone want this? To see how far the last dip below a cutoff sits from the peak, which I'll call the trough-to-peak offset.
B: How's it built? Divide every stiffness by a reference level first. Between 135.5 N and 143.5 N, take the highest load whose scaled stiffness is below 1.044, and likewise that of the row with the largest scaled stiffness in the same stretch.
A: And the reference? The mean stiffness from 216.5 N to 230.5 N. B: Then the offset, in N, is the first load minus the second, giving 6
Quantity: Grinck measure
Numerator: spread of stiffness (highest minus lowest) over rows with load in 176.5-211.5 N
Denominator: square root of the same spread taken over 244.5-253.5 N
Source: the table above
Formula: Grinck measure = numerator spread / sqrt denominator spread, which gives 1.0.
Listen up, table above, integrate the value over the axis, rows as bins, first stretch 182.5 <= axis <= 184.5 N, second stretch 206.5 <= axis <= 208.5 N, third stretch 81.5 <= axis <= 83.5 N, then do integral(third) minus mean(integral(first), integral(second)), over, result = 0.0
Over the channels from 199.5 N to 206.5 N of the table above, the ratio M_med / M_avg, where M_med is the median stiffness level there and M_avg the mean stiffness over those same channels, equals 1.01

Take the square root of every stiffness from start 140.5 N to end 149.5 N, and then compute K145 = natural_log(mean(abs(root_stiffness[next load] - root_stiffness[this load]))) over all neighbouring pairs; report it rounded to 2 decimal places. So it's -2.62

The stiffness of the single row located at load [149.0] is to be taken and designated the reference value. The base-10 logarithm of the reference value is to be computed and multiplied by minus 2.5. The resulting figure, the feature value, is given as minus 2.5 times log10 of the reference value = -1.90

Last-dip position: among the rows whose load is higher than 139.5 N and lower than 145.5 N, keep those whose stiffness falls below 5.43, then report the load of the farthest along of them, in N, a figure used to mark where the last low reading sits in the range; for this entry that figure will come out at 145.0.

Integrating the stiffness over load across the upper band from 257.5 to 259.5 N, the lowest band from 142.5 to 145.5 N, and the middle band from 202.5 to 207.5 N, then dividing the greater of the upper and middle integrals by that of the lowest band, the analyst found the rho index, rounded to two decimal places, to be 1.83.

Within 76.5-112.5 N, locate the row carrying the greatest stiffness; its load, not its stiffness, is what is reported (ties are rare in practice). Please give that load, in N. 105.0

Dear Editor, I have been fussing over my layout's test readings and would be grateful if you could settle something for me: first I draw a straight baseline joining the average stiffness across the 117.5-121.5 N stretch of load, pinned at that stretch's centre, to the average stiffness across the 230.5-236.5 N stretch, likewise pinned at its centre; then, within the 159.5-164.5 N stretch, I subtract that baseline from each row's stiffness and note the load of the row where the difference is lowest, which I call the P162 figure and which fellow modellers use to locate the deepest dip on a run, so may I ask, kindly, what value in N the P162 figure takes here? 160.0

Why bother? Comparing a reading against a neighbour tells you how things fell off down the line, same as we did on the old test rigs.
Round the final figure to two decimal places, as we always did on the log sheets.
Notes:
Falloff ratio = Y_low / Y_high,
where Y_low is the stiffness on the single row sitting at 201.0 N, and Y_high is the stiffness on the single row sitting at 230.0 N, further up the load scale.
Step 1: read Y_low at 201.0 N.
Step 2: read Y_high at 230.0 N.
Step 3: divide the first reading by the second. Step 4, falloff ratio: 1.10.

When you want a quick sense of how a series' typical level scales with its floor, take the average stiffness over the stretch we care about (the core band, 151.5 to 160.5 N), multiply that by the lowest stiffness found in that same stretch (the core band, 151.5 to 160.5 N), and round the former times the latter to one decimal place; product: 26.6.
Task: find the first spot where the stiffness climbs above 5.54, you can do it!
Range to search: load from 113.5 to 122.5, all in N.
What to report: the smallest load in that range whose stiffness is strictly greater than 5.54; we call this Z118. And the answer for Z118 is 114.0 N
